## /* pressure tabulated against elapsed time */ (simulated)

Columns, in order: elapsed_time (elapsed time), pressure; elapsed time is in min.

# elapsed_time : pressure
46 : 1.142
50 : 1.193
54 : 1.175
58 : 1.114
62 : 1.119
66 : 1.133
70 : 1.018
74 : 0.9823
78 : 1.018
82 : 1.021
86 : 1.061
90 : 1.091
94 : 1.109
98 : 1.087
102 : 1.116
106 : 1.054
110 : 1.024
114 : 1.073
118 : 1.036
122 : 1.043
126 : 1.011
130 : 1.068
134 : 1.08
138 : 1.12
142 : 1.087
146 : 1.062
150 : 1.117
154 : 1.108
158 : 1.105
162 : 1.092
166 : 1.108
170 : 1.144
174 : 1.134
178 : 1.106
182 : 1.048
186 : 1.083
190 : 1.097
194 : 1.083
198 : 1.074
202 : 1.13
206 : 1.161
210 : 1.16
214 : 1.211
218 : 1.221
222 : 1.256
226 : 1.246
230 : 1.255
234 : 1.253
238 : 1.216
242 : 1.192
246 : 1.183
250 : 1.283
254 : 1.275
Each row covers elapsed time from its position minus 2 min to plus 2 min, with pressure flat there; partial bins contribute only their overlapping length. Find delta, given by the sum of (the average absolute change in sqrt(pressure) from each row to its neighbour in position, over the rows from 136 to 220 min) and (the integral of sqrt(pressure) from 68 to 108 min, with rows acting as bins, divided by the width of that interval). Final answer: 1.04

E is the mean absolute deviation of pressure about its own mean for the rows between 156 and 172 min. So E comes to 0.016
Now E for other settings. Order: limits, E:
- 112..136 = 0.022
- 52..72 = 0.038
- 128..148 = 0.016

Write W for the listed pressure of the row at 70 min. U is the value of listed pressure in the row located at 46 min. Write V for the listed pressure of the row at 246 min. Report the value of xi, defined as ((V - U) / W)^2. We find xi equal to 0.0016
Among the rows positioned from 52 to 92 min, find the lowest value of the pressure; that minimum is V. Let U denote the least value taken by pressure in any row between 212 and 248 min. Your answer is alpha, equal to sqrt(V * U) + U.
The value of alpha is 2.26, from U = 1.183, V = 0.9823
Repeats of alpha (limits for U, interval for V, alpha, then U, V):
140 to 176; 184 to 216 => 2.13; 1.062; 1.074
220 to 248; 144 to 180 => 2.30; 1.183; 1.062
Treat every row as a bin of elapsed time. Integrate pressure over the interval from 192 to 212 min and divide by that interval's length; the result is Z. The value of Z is 1.12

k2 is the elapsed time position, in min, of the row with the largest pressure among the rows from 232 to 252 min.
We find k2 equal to 250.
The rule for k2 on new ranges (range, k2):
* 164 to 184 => 170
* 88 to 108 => 102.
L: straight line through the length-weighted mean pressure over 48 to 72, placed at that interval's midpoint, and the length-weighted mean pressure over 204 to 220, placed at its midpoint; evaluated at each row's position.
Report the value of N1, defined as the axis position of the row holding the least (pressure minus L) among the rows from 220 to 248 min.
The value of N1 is 246 min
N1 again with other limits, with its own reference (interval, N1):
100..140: 126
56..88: 74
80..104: 82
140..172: 146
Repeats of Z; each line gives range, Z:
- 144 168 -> 1.10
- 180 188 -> 1.07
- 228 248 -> 1.22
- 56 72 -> 1.10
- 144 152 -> 1.09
